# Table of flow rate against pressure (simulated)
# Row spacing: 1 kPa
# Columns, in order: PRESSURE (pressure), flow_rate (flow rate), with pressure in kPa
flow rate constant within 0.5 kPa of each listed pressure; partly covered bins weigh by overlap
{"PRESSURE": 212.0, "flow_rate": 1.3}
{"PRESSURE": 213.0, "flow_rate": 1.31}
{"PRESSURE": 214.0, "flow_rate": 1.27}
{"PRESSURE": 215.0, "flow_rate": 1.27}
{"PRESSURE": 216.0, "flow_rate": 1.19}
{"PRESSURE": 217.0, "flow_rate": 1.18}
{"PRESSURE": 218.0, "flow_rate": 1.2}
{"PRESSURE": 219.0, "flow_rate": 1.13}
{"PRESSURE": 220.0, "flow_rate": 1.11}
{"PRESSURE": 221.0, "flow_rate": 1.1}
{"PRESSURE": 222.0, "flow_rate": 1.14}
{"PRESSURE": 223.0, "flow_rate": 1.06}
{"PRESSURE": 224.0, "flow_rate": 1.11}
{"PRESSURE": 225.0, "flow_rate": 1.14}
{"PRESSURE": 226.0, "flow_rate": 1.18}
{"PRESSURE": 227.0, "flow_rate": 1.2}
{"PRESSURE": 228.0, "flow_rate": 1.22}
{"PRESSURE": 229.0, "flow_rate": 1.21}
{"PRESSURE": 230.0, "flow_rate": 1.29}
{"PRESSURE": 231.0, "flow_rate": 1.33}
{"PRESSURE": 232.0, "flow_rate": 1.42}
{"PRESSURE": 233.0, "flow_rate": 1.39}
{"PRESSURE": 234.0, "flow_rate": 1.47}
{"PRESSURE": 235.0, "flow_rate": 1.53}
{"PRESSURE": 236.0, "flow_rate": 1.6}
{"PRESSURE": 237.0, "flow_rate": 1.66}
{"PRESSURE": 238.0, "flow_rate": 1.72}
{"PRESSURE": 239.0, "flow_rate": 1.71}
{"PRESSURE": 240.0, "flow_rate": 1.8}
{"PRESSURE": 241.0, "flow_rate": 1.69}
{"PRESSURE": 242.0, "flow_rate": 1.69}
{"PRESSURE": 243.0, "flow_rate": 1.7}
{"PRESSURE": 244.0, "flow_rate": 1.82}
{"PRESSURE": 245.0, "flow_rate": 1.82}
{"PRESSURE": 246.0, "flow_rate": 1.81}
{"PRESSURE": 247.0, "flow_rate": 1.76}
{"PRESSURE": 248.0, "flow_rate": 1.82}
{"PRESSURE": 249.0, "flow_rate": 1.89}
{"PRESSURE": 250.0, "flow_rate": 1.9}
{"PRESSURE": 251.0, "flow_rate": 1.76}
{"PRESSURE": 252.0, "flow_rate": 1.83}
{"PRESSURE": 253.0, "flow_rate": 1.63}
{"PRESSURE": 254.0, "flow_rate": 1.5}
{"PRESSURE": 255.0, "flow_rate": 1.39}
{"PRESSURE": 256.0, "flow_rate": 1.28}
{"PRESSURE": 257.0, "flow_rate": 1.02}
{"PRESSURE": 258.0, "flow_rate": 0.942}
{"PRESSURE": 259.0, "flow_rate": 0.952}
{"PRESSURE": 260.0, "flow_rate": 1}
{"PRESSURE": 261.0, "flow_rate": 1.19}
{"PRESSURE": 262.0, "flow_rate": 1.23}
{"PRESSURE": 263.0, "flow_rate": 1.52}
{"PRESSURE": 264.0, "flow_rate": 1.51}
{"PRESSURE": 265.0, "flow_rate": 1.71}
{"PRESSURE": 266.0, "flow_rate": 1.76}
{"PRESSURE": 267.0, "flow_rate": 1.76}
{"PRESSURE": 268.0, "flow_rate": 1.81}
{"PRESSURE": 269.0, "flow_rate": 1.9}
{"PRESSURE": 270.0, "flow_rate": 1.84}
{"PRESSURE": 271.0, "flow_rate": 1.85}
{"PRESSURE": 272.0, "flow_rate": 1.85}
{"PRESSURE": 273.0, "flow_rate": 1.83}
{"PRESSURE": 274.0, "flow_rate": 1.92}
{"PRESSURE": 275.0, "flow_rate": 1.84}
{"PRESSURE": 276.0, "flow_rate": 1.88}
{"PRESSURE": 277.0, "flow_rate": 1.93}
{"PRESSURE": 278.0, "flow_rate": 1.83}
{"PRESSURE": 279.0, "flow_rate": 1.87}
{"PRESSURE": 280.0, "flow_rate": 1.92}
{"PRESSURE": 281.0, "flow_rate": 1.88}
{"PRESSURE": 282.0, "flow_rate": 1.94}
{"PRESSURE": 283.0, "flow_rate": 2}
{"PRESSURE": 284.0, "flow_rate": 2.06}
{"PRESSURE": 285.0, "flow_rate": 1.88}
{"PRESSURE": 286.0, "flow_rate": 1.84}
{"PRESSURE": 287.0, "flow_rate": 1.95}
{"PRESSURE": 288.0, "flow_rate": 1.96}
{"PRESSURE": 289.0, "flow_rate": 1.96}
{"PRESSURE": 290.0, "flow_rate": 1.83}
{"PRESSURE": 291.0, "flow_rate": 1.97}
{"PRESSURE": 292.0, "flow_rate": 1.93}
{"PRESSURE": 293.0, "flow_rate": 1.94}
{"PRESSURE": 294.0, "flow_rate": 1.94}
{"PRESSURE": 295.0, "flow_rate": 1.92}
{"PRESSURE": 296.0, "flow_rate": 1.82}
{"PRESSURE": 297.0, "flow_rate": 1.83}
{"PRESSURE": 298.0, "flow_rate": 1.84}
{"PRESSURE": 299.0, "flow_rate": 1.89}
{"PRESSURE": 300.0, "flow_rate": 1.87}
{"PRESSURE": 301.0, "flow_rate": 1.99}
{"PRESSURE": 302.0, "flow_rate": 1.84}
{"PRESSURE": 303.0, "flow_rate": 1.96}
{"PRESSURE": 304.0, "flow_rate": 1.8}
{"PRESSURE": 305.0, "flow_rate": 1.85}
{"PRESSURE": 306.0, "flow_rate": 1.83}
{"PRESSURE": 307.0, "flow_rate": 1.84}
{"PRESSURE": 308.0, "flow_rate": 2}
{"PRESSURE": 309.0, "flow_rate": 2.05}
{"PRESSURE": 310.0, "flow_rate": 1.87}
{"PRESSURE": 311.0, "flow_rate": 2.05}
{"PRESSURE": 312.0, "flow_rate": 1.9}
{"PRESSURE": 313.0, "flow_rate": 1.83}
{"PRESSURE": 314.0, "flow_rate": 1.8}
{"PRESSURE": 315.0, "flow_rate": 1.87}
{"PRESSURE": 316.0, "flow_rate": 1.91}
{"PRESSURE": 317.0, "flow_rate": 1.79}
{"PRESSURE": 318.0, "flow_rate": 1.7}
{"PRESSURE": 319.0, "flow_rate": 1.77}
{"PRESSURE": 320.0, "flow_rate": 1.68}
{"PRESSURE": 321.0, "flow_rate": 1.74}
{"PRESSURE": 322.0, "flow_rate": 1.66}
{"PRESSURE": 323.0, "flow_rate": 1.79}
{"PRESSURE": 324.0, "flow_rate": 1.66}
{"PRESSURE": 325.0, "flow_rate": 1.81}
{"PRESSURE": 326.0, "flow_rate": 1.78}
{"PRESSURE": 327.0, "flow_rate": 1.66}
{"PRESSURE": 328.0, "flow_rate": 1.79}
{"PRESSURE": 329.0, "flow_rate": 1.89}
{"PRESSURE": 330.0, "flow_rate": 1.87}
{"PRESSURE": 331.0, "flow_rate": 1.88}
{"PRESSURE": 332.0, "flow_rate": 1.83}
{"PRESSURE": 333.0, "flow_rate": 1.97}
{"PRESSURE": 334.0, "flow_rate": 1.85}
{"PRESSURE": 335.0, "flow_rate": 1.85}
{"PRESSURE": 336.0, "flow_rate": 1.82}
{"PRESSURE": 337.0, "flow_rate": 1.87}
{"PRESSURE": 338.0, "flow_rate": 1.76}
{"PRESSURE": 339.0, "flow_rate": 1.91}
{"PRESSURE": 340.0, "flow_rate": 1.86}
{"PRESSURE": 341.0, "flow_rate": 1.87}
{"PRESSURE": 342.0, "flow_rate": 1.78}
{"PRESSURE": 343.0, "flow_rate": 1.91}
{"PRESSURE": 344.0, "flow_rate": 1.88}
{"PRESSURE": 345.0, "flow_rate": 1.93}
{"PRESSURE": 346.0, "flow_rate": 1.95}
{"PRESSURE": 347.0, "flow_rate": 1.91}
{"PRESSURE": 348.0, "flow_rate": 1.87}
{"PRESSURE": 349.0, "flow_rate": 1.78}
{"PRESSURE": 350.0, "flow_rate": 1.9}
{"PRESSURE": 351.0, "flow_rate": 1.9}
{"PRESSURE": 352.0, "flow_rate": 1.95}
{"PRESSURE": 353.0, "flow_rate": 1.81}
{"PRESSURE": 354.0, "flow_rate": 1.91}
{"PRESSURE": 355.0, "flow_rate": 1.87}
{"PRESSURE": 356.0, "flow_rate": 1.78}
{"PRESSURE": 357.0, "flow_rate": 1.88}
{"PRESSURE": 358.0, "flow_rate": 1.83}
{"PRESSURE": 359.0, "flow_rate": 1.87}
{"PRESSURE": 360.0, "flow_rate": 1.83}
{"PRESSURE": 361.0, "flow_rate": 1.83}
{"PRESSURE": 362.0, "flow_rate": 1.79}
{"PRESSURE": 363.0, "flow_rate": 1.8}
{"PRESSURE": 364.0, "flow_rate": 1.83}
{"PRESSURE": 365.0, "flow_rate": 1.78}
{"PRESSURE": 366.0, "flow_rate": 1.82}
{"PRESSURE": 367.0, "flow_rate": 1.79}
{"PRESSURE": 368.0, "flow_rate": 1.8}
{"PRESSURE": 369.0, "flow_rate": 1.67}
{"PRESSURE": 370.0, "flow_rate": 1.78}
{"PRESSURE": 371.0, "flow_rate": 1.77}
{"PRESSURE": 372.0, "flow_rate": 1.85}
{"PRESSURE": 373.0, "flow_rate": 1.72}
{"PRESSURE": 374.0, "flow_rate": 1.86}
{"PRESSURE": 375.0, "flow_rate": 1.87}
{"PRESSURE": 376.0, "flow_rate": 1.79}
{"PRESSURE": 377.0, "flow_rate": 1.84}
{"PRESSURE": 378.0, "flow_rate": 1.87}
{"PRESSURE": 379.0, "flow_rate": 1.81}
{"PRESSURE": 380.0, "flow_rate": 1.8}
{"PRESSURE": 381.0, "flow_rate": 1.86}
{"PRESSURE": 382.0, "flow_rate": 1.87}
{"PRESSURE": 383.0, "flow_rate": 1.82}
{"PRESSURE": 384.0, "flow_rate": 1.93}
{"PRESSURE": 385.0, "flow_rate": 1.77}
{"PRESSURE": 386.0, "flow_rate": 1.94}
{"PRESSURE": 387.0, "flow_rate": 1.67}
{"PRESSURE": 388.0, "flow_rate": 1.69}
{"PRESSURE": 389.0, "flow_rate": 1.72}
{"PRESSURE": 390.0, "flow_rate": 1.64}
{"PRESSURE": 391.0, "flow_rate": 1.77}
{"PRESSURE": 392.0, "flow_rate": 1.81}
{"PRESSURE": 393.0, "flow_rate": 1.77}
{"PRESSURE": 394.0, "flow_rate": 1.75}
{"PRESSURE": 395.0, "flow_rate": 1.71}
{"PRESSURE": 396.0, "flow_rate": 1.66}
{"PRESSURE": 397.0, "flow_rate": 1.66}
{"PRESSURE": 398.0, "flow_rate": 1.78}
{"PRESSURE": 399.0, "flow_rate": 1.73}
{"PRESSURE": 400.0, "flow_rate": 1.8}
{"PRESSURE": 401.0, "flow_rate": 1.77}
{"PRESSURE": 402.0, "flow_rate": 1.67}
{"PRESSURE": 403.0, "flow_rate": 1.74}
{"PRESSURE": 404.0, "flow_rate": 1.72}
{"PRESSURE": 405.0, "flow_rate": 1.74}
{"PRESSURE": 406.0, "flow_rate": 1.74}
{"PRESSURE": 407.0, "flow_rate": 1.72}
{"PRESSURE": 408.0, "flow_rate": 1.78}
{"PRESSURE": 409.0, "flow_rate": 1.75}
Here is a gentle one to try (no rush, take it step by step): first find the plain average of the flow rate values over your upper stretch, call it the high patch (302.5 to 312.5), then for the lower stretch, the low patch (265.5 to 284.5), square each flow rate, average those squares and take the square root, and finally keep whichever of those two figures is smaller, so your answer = 1.88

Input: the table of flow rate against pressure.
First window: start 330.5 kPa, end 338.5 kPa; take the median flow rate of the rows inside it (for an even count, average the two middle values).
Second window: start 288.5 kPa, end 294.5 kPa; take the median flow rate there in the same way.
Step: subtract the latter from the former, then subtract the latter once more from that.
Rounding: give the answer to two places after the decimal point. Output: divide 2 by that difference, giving -0.99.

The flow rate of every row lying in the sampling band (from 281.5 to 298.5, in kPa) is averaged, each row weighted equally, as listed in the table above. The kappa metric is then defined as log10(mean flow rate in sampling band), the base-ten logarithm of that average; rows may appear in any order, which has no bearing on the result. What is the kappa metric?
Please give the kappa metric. 0.283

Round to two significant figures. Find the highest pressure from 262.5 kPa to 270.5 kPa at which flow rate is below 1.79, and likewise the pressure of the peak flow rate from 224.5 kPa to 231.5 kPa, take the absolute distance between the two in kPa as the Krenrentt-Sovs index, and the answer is 36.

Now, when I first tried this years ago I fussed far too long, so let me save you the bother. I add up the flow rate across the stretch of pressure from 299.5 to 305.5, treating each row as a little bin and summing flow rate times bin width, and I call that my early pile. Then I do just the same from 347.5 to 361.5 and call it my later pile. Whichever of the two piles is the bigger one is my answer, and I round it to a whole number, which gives 26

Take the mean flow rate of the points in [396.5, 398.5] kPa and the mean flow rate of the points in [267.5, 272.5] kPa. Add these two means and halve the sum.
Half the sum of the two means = 1.785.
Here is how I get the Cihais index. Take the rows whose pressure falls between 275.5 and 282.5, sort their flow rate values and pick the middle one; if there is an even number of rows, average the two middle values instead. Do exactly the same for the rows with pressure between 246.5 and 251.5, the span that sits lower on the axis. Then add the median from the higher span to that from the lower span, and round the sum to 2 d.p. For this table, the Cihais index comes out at 3.70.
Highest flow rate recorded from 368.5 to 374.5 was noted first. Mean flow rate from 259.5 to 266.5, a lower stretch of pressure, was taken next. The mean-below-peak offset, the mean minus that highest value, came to -0.44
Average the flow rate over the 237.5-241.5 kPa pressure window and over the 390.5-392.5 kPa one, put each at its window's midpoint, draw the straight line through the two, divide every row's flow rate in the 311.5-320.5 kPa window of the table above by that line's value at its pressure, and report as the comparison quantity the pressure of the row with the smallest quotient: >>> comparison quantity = 320.0 kPa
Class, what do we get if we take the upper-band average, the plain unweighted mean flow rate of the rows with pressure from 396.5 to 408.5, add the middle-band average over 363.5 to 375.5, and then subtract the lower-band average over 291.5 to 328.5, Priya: 1.7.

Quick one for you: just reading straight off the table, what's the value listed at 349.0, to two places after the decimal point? 1.78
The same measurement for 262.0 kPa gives 1.23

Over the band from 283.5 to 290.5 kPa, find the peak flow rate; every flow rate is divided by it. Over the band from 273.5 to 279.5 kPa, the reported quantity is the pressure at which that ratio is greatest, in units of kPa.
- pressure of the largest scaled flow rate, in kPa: 277.0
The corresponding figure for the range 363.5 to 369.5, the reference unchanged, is 364.0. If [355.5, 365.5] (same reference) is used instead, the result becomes 357.0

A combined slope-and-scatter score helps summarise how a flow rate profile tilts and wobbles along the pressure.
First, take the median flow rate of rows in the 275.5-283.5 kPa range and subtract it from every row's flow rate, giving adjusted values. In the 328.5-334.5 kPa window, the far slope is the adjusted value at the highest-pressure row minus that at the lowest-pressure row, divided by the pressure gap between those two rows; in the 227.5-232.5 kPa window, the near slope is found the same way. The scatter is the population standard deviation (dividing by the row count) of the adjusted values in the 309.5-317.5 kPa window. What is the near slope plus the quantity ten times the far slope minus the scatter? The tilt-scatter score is -0.11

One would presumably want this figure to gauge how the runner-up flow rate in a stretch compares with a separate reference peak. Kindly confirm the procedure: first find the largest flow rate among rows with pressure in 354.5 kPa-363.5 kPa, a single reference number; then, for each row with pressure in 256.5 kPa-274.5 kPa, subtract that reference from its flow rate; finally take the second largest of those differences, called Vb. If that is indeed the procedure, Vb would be 0.020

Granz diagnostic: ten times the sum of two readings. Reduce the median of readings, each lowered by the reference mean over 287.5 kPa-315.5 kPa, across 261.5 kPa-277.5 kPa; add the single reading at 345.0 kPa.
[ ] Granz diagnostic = 19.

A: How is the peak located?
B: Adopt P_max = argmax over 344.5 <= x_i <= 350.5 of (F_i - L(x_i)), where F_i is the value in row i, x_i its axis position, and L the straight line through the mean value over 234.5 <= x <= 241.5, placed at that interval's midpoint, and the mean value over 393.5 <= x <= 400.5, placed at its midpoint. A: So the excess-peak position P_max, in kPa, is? 346.0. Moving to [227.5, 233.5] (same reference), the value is 232.0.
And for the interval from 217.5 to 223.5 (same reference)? 218.0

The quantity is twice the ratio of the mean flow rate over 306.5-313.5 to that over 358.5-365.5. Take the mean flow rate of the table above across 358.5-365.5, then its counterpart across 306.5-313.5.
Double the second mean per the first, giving 2.13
